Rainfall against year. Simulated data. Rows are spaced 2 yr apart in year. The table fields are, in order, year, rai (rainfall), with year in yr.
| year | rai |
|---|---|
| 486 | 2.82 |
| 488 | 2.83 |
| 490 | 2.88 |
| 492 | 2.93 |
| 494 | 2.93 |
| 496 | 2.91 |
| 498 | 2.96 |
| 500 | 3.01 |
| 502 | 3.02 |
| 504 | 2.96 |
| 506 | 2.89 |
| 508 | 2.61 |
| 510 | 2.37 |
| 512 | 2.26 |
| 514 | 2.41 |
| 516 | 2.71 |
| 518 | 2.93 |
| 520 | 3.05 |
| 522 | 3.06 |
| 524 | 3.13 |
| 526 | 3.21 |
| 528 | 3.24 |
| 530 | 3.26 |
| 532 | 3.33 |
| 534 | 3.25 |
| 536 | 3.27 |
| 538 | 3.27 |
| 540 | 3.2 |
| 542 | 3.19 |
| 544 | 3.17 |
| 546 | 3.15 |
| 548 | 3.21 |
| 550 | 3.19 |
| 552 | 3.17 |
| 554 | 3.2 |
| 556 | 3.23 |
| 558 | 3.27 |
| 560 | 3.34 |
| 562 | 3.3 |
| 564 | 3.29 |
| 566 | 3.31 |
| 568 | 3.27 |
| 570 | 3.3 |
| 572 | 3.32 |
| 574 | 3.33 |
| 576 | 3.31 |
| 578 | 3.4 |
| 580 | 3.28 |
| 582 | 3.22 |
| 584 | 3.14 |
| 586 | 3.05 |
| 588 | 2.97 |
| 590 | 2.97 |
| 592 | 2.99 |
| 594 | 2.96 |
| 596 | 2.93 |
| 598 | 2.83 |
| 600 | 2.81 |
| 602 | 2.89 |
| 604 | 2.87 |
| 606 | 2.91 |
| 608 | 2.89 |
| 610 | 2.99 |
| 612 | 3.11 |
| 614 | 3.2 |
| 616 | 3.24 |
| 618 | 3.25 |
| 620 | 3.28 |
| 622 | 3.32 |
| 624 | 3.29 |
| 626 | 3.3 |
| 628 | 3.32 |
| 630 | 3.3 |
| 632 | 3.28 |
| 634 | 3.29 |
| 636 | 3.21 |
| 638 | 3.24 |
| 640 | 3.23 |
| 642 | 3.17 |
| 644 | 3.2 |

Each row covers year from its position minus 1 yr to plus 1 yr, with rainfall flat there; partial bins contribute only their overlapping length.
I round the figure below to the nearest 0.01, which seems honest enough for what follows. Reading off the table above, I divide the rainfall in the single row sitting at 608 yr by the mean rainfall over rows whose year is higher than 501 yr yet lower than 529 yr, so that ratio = 1.02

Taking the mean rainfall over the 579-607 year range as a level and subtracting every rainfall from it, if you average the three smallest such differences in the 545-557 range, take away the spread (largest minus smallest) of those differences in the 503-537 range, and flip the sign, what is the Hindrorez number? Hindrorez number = 1.3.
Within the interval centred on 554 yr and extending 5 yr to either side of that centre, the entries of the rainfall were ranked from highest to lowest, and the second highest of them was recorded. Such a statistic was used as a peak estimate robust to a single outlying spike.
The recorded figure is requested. 3.23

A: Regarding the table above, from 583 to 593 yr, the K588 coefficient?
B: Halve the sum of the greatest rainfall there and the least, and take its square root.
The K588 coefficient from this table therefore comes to 1.75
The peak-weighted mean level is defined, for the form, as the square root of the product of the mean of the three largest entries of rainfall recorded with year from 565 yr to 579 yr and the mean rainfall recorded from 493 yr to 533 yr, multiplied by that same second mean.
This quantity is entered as 9.1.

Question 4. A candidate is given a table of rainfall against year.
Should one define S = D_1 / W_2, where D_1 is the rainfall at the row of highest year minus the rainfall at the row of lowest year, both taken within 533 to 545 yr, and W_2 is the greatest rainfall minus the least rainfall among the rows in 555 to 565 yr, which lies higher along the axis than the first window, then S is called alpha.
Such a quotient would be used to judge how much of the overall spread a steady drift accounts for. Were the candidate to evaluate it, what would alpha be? -0.7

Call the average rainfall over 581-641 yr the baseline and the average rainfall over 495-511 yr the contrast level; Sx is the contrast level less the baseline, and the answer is -0.27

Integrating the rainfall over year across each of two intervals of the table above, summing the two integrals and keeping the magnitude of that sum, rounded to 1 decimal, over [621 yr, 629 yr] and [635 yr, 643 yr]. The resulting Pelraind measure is 52.2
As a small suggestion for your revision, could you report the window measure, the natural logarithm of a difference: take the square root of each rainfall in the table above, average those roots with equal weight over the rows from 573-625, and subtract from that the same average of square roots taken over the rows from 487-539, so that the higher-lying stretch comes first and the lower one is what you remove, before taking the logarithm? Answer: -3.15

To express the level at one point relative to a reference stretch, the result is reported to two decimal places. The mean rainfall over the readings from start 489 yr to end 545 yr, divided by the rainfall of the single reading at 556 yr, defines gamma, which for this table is 0.92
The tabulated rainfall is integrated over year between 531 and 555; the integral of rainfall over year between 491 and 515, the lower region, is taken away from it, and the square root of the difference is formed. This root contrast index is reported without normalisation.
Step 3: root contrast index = 3.3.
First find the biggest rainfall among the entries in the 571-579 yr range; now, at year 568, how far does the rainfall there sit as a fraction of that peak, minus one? -0.038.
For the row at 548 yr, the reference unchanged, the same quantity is -0.056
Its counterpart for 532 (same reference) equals -0.021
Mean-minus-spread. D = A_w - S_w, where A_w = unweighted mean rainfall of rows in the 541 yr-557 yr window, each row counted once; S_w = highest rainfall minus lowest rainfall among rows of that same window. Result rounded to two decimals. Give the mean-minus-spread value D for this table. 3.11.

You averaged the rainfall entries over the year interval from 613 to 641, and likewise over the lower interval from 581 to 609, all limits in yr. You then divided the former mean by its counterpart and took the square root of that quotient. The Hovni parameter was 1.05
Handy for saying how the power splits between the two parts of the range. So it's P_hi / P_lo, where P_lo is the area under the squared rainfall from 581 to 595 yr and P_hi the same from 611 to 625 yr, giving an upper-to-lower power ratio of 1.13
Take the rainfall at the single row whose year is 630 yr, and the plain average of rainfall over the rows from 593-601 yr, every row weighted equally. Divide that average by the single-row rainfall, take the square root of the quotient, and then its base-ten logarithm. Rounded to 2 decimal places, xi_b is -0.03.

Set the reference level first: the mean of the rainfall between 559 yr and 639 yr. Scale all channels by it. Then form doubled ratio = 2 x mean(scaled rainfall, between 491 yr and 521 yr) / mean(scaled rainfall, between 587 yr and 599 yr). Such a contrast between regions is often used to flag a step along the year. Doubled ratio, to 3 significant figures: 1.90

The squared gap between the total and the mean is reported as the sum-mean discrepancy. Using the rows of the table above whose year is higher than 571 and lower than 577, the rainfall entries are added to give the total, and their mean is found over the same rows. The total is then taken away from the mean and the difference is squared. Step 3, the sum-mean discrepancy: 44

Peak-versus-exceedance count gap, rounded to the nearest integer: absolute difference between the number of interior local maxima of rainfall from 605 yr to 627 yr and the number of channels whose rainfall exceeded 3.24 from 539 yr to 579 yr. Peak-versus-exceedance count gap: 10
